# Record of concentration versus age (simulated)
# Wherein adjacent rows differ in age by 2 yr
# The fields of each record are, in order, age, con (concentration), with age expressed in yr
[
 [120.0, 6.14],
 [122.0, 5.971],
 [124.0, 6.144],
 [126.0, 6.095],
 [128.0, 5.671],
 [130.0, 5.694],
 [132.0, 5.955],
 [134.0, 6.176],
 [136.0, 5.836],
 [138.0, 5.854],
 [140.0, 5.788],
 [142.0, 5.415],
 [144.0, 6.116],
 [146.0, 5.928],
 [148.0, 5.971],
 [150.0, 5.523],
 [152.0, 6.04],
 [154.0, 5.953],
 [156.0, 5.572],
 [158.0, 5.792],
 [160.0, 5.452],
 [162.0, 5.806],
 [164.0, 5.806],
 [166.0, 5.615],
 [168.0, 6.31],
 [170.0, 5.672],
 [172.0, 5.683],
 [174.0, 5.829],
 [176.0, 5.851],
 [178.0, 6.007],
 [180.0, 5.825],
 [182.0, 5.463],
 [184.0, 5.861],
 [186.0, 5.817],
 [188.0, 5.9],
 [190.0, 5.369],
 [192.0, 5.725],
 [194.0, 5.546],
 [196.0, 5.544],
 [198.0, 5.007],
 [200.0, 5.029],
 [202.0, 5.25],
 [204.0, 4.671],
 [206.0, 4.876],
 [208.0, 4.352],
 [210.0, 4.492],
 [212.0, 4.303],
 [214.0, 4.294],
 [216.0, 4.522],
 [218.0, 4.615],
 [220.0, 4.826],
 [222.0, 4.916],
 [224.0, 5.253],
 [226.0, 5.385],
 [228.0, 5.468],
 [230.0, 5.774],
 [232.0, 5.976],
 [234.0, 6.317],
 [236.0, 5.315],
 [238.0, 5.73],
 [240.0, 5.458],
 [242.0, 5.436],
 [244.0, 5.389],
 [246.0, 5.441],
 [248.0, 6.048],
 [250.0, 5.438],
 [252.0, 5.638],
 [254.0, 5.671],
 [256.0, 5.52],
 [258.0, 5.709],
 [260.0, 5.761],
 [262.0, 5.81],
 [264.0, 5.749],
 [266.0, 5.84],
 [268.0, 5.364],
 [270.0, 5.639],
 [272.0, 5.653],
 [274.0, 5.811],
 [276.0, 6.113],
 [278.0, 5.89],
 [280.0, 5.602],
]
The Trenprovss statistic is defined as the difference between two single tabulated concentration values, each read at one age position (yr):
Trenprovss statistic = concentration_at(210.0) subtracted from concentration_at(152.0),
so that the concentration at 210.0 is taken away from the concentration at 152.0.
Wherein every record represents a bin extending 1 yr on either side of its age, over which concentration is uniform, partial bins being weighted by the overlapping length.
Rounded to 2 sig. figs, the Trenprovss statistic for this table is 1.5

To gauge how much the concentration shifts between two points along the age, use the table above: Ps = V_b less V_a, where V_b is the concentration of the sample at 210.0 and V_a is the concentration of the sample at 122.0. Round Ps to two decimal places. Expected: -1.48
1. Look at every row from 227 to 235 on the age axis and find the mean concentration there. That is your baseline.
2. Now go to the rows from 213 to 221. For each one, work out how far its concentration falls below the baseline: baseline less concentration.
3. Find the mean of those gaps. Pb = 1.3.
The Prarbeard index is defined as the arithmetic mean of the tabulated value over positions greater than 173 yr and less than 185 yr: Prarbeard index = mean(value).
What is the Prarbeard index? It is 5.81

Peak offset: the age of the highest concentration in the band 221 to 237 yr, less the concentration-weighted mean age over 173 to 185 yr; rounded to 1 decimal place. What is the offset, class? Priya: 55.0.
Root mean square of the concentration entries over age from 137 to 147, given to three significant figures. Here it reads 5.82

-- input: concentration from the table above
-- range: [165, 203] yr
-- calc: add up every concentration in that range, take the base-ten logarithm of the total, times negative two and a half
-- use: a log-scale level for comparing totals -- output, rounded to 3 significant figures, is -5.08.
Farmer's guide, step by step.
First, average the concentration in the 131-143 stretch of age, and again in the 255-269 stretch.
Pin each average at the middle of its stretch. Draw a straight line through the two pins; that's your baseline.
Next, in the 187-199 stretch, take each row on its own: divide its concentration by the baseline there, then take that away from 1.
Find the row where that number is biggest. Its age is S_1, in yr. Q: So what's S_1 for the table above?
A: 198.0 yr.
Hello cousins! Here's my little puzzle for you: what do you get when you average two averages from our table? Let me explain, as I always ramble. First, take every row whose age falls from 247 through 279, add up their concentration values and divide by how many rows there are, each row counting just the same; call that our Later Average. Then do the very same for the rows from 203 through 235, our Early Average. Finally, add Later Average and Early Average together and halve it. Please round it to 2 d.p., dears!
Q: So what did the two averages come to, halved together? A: 5.37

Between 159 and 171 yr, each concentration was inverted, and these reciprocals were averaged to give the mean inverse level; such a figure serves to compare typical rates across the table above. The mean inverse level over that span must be 0.173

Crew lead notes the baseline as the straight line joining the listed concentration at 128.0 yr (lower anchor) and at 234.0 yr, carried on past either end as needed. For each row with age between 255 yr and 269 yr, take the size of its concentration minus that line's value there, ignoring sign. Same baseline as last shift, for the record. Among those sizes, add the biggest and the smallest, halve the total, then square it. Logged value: 0.84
